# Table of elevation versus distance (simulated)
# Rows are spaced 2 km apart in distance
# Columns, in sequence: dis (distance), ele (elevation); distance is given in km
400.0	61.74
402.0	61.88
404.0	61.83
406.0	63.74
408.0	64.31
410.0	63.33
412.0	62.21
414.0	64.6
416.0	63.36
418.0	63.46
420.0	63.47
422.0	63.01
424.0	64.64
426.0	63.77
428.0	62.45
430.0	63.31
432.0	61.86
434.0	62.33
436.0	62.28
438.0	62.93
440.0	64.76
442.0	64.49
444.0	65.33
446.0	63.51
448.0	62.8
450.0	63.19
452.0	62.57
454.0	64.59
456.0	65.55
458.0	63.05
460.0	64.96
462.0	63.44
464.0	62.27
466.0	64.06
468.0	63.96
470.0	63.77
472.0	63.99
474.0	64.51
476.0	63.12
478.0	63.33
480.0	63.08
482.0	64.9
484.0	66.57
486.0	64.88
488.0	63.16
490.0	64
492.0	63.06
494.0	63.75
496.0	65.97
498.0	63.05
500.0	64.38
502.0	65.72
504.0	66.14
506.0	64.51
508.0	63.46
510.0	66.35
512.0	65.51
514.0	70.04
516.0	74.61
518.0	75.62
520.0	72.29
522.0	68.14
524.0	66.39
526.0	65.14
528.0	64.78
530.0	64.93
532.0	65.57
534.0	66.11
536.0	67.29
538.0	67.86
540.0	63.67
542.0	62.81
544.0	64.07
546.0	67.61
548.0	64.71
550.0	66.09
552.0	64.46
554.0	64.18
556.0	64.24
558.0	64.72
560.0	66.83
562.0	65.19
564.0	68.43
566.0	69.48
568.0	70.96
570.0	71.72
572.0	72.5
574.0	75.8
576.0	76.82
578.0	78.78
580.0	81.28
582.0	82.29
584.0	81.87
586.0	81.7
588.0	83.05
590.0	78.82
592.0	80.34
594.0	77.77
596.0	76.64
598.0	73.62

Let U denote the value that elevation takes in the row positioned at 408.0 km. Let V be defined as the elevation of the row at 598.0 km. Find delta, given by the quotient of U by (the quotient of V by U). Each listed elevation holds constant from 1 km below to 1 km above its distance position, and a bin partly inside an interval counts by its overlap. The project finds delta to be 56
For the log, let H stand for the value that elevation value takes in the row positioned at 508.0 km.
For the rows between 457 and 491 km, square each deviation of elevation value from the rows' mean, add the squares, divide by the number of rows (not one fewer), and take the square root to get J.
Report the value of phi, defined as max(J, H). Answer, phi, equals 63.5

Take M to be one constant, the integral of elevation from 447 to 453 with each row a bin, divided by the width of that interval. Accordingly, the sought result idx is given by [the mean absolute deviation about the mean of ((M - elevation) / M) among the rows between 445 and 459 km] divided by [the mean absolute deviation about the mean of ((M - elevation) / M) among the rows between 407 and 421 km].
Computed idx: 1.6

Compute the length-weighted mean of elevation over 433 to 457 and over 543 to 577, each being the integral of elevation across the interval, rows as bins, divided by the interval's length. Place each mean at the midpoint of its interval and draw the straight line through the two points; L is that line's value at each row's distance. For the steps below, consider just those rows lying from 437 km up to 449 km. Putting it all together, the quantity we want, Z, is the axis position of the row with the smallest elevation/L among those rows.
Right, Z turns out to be 448.0 km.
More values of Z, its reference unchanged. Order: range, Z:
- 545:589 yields 556.0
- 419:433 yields 432.0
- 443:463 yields 452.0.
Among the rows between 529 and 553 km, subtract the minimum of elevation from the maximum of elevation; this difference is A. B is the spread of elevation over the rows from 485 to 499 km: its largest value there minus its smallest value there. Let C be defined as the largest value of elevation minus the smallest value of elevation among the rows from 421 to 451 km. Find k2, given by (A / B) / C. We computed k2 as 0.50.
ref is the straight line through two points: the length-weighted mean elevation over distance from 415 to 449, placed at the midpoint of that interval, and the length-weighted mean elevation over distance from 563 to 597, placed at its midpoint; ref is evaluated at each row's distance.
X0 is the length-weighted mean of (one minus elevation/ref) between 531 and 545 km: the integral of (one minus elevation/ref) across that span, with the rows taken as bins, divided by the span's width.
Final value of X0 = 0.106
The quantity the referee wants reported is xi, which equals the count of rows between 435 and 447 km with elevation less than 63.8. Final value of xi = 3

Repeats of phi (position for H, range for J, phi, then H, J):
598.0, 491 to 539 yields 73.6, 73.62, 3.3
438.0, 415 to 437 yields 62.9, 62.93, 0.8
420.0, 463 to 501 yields 63.5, 63.47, 1.0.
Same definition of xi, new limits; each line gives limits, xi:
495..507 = 1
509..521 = 0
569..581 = 0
